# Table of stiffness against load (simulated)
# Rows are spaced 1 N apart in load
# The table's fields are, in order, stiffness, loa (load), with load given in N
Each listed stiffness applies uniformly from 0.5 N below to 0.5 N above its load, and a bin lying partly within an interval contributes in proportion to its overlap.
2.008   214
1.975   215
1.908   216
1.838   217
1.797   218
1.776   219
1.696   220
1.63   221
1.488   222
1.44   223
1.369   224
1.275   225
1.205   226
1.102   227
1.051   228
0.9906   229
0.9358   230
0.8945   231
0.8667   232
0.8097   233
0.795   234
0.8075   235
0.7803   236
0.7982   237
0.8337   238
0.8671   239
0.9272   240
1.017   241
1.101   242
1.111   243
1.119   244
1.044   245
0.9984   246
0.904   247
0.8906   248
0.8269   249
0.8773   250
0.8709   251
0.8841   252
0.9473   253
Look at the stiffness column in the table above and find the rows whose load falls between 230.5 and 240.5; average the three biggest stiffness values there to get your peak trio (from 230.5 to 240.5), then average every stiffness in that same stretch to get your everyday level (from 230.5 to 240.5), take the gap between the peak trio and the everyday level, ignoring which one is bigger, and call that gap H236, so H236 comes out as 0.058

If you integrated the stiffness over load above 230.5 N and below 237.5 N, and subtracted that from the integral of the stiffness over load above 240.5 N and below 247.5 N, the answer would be 2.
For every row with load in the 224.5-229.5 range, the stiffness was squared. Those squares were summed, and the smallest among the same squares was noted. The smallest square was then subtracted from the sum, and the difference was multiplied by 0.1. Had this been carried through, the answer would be 0.54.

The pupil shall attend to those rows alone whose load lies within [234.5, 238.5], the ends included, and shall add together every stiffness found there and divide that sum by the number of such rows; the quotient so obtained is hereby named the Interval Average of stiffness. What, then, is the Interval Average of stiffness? 0.80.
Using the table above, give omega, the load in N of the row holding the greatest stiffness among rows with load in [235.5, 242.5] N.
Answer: 242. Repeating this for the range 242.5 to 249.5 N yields 244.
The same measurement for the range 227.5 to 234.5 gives 228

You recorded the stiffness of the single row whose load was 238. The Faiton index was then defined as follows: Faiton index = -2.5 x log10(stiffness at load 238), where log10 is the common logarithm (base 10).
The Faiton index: 0.2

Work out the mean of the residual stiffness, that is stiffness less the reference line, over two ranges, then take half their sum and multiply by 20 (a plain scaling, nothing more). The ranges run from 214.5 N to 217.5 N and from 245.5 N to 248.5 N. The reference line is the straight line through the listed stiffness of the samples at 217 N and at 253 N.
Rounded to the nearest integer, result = -1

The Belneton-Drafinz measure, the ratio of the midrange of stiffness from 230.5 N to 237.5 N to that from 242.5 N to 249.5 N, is 0.86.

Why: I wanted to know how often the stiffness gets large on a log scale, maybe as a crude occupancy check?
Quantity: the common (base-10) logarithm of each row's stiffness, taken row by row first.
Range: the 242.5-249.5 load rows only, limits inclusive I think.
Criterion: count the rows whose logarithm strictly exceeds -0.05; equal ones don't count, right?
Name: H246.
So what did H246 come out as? 5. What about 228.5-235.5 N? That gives 3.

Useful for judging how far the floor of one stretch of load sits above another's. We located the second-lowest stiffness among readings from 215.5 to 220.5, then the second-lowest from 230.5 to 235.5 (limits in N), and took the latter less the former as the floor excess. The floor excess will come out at -1.0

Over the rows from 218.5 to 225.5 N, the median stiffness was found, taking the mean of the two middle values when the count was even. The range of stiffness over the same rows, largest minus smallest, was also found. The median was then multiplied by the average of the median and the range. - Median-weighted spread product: 1.5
